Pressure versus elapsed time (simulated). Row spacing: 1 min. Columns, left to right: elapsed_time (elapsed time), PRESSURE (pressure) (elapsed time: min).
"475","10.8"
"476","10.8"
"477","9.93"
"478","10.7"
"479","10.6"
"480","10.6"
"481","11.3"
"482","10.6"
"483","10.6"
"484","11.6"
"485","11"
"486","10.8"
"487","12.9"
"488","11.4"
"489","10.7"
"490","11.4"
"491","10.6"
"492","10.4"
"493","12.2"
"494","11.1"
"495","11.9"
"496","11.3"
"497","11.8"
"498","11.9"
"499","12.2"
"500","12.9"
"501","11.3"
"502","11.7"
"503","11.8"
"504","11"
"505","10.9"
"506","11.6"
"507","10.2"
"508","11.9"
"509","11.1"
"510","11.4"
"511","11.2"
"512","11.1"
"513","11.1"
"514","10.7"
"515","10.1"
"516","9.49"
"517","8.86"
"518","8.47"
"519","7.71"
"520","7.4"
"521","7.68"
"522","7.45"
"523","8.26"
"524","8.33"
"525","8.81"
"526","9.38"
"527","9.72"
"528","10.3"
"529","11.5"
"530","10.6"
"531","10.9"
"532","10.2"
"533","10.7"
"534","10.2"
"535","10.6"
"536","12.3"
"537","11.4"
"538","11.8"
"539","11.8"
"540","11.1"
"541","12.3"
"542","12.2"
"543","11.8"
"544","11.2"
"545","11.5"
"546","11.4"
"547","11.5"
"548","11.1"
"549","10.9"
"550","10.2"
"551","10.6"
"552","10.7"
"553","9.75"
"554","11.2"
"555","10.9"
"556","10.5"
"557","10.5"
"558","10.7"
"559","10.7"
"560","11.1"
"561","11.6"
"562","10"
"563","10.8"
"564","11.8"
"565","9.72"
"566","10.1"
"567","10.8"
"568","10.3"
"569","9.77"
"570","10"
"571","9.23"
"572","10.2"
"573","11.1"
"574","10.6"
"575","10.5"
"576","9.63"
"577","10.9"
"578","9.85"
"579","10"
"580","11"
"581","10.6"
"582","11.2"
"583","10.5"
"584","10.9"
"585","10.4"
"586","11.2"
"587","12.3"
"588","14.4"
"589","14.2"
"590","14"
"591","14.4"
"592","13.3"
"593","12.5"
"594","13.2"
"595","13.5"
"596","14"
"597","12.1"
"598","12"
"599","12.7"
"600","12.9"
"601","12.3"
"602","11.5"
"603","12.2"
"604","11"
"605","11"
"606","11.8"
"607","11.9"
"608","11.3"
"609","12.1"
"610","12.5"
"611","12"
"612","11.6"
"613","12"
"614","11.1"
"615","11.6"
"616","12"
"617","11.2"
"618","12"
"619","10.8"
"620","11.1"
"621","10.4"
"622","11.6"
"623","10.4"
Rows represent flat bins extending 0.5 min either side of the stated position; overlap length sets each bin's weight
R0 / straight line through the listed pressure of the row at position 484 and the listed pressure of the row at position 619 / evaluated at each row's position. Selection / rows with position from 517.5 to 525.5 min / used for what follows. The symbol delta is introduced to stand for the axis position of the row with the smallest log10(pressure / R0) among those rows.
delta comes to 520 min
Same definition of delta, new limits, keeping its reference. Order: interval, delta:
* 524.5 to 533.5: 525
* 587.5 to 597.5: 597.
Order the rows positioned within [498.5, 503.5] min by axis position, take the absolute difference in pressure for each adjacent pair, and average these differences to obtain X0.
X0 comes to 0.70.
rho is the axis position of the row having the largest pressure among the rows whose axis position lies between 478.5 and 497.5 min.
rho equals 487 min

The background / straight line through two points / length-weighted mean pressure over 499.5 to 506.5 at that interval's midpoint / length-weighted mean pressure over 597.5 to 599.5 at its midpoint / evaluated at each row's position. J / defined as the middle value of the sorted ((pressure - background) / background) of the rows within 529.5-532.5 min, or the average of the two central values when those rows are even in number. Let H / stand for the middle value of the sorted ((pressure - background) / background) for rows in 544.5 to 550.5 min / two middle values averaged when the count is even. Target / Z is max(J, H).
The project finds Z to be -0.058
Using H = -0.06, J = -0.10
